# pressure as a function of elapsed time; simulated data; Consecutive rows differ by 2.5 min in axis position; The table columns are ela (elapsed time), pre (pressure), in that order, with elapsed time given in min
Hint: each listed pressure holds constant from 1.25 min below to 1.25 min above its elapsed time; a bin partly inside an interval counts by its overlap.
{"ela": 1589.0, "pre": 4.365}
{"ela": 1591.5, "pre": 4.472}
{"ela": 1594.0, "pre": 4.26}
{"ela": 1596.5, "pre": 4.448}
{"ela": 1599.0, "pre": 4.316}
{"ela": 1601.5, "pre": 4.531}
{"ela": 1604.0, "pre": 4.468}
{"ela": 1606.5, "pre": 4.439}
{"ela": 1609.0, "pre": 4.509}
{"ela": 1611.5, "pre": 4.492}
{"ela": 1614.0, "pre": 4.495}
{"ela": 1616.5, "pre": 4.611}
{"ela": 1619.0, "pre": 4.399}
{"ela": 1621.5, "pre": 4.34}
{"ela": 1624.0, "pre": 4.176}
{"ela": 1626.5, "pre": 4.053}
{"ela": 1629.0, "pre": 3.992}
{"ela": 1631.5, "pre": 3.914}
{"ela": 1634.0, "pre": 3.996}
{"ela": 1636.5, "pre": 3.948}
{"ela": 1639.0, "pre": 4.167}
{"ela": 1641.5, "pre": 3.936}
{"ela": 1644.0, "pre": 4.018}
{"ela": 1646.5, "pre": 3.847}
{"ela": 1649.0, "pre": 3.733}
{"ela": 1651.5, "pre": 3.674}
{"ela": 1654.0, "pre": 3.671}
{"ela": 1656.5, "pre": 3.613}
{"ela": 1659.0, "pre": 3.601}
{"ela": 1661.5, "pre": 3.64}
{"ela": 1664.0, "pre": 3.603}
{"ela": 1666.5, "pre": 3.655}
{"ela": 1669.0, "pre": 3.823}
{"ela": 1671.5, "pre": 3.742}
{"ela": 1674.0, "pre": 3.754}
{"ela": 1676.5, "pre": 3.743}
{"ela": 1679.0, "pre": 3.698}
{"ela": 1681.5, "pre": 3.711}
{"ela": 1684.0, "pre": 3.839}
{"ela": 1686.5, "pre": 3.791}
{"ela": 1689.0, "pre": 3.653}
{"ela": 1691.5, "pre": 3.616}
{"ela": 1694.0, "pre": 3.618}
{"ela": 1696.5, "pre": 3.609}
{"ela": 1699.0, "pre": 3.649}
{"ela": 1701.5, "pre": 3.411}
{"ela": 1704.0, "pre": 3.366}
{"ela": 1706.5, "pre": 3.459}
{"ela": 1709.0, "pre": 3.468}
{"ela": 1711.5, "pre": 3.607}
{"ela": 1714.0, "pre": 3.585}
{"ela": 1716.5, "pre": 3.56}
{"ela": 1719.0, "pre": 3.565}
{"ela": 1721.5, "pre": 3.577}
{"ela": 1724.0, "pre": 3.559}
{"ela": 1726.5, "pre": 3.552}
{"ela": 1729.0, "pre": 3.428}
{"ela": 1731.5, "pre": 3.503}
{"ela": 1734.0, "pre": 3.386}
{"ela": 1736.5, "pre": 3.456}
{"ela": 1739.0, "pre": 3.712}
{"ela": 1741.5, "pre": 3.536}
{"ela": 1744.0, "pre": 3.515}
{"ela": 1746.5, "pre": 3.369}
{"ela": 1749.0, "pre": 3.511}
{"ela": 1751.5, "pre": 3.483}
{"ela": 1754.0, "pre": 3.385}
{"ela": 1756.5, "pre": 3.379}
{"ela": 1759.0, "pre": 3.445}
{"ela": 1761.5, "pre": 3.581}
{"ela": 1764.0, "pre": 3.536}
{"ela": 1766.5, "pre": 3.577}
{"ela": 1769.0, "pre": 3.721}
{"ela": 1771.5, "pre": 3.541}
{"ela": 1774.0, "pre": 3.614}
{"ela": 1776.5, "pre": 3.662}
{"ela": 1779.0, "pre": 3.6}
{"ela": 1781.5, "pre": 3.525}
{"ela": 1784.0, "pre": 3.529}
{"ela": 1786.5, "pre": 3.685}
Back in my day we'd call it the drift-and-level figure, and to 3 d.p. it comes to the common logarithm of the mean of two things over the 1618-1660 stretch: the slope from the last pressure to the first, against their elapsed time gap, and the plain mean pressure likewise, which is 0.293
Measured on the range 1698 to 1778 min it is 0.246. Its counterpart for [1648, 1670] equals 0.264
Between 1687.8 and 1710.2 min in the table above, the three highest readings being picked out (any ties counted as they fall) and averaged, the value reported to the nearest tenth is 3.6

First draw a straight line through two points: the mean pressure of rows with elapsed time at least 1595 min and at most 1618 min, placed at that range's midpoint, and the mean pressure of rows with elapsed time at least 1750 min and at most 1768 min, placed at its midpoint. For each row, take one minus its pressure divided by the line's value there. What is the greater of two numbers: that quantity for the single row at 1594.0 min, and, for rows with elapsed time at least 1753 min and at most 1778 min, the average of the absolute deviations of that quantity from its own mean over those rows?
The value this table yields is 0.07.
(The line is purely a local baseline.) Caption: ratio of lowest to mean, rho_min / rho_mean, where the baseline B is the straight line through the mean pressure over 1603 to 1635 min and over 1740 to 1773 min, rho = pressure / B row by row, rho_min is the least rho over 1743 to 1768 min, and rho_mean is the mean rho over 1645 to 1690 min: 1.023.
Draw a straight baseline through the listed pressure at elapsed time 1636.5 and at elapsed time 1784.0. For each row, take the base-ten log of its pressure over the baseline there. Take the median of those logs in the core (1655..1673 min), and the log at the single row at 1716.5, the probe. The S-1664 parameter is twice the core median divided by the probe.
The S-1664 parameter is 2.9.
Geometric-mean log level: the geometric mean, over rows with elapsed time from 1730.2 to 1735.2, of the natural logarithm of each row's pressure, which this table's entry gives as 1.24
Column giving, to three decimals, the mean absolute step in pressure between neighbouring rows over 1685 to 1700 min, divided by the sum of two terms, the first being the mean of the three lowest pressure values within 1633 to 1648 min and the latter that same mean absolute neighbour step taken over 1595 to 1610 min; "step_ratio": 0.011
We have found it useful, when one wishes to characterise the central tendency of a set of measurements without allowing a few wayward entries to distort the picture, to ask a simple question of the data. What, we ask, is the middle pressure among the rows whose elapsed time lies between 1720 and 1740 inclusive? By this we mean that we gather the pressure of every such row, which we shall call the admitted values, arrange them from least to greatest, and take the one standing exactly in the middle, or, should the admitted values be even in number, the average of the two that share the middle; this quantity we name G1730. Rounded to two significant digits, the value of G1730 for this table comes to 3.5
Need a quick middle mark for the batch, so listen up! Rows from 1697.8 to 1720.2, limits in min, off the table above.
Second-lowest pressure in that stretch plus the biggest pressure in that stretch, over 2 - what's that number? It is 3.5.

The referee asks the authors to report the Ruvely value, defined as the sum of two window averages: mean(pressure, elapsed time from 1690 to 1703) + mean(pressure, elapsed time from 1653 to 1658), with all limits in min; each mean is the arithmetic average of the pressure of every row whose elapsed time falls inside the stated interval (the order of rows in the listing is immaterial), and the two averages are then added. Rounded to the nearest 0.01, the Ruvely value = 7.22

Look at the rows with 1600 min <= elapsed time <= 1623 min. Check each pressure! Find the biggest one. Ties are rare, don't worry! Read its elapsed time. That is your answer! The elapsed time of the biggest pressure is 1616.5 min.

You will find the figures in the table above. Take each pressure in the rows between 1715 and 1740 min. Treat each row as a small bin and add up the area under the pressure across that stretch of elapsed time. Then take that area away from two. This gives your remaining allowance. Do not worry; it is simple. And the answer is -86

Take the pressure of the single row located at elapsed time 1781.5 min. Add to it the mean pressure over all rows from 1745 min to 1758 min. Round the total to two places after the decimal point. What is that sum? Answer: 6.95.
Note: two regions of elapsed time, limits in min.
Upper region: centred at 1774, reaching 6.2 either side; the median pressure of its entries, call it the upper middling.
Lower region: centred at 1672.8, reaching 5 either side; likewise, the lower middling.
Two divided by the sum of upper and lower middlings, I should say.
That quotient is 0.272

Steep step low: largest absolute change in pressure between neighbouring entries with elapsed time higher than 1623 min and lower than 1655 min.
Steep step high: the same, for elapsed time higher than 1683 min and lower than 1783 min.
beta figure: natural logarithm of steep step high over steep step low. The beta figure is 0.10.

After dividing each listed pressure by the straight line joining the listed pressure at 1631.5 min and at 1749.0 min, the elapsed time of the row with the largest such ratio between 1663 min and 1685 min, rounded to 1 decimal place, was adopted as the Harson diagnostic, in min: 1684.0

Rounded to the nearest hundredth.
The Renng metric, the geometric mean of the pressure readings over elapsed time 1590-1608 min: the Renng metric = 4.42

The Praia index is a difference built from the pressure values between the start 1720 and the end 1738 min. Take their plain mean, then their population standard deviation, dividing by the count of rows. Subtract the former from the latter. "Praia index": -3.43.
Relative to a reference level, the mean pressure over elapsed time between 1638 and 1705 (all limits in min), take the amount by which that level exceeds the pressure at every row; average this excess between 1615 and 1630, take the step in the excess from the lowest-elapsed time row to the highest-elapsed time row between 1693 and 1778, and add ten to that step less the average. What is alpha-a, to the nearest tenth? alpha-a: 10.5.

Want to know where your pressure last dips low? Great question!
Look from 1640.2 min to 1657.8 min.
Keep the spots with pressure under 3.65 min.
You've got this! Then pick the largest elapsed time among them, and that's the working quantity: 1656.5 min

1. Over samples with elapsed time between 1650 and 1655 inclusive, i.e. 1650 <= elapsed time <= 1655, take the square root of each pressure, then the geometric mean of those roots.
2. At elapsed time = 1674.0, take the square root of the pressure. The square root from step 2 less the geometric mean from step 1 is 0.02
